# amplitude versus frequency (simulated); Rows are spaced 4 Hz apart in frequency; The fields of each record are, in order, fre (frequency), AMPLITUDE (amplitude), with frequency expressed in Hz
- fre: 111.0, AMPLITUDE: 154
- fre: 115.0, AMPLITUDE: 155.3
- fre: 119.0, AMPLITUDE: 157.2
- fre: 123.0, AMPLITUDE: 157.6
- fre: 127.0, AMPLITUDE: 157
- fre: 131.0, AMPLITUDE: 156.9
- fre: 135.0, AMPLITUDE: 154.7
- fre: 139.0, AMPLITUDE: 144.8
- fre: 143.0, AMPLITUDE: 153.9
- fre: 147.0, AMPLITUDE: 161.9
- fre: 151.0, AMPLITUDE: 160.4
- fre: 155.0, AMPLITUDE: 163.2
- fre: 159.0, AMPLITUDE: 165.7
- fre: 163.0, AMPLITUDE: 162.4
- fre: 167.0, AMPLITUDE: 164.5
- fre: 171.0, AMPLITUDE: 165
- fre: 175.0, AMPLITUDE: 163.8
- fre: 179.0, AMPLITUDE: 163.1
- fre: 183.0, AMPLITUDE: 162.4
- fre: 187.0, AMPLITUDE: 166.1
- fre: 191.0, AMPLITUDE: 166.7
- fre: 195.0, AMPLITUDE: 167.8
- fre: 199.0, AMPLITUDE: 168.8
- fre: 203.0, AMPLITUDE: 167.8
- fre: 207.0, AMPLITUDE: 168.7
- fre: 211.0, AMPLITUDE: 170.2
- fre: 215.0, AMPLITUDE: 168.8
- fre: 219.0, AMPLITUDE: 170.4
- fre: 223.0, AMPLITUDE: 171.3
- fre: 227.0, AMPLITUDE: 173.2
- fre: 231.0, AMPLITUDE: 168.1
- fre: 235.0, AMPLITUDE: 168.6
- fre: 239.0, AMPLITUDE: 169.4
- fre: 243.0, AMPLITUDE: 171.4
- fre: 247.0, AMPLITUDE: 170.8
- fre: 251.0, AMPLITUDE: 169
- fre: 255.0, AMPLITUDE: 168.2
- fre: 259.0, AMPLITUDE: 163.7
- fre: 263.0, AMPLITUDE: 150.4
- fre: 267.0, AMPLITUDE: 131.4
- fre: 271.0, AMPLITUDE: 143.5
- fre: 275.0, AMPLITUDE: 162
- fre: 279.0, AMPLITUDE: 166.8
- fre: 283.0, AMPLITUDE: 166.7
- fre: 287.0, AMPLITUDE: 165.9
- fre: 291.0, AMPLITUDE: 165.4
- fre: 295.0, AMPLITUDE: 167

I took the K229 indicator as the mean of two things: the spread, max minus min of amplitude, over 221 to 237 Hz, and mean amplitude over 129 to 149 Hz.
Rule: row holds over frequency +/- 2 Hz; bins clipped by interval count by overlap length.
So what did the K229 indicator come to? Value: 80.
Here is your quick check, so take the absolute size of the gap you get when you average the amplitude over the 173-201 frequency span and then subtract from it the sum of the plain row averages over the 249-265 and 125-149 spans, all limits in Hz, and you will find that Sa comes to 152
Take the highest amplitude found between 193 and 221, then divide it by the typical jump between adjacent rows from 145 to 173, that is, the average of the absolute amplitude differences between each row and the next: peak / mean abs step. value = 81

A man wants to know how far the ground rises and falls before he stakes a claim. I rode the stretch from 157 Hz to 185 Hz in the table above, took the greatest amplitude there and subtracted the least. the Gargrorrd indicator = 3.3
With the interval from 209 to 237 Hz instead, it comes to 5.1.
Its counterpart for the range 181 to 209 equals 6.4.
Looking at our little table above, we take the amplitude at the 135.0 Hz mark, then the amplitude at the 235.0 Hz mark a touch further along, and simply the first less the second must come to -14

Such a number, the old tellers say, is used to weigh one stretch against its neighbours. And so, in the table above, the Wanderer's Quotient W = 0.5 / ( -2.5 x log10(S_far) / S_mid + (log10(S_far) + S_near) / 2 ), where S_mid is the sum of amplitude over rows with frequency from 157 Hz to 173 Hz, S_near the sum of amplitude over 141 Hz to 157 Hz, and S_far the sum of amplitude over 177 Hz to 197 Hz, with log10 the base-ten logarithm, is 0.0016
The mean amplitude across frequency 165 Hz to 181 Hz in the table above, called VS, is 164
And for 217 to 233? 171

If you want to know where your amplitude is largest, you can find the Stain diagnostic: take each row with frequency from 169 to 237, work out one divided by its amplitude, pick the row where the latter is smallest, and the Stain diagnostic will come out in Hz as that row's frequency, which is 227.0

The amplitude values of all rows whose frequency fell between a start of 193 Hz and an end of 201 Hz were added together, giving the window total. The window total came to 337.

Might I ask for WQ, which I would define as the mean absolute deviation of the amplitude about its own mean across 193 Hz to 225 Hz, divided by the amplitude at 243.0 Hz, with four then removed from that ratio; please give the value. -3.99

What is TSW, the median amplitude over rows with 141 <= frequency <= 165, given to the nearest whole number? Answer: 162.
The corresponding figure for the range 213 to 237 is 170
